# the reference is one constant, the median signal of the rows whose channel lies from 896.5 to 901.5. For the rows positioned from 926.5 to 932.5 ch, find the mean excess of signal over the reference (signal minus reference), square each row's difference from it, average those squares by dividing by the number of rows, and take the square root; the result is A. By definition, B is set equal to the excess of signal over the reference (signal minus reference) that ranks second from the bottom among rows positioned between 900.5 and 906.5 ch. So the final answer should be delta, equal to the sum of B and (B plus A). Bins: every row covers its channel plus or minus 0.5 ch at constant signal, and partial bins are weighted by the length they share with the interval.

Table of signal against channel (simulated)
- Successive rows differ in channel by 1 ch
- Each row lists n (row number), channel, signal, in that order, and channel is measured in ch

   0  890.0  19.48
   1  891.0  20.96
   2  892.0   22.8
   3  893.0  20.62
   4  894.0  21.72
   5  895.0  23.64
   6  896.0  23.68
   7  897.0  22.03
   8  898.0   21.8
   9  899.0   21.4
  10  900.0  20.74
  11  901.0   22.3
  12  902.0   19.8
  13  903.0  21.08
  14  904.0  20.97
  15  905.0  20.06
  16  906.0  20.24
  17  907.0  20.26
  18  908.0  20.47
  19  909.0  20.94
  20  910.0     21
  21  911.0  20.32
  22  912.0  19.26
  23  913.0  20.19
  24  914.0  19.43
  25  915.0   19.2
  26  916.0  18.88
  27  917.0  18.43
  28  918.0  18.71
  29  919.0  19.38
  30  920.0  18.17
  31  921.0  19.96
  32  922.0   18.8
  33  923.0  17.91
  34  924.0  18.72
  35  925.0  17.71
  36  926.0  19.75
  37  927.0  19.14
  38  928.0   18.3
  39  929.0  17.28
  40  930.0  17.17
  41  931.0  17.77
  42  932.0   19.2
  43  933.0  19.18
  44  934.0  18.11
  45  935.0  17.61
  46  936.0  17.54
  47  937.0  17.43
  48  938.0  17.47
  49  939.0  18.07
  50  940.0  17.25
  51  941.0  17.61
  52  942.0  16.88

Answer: -3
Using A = 0.8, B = -1.7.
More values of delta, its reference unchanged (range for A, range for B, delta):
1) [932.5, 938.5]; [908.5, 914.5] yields -4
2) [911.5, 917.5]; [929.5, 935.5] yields -8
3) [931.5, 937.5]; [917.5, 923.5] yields -7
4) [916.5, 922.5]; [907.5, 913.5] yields -3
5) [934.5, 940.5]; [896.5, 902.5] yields -2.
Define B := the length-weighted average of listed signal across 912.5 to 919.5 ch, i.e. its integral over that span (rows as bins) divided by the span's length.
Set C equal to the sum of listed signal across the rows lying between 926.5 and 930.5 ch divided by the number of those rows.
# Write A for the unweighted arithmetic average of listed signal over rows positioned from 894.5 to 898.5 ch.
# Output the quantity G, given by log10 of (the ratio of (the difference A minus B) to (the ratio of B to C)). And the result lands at 0.5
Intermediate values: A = 22.8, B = 19.2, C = 18.0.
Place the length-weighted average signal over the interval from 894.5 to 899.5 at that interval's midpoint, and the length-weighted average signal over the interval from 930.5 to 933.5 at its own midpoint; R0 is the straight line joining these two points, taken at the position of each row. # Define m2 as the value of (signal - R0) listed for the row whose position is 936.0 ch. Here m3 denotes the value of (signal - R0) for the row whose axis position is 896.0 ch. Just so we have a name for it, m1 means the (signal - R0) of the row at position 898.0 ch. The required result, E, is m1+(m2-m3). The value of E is -2.4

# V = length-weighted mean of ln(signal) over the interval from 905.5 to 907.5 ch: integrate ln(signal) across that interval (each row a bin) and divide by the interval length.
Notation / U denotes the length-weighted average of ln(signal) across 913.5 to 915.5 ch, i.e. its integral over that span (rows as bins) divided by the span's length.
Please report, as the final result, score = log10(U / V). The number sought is -0.007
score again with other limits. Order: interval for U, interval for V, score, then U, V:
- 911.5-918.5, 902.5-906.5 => -0.010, 2.95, 3.02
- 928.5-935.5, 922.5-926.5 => -0.004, 2.89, 2.92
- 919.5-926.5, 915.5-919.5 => -0.001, 2.93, 2.94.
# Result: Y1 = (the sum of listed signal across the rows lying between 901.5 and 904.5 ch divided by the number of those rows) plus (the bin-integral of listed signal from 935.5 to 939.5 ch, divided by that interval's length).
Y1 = 38.2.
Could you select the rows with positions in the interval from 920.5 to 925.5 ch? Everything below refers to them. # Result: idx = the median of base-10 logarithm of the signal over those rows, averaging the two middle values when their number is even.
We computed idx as 1.27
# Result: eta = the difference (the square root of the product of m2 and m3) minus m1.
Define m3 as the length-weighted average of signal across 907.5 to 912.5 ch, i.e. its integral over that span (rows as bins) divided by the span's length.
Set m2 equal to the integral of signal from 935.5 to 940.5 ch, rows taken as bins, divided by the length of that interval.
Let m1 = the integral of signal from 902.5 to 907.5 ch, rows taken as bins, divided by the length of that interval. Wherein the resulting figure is -1.6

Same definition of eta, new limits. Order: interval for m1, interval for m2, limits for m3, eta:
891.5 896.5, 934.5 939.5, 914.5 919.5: -4.2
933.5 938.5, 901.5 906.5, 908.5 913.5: 2.8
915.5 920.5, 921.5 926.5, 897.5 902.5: 1.1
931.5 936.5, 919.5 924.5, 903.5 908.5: 1.2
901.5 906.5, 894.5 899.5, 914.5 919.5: 0.2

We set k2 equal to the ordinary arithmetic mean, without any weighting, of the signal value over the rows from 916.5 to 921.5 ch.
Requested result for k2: 18.9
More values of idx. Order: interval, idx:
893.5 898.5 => 1.34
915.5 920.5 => 1.27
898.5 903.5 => 1.32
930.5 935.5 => 1.26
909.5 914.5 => 1.31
